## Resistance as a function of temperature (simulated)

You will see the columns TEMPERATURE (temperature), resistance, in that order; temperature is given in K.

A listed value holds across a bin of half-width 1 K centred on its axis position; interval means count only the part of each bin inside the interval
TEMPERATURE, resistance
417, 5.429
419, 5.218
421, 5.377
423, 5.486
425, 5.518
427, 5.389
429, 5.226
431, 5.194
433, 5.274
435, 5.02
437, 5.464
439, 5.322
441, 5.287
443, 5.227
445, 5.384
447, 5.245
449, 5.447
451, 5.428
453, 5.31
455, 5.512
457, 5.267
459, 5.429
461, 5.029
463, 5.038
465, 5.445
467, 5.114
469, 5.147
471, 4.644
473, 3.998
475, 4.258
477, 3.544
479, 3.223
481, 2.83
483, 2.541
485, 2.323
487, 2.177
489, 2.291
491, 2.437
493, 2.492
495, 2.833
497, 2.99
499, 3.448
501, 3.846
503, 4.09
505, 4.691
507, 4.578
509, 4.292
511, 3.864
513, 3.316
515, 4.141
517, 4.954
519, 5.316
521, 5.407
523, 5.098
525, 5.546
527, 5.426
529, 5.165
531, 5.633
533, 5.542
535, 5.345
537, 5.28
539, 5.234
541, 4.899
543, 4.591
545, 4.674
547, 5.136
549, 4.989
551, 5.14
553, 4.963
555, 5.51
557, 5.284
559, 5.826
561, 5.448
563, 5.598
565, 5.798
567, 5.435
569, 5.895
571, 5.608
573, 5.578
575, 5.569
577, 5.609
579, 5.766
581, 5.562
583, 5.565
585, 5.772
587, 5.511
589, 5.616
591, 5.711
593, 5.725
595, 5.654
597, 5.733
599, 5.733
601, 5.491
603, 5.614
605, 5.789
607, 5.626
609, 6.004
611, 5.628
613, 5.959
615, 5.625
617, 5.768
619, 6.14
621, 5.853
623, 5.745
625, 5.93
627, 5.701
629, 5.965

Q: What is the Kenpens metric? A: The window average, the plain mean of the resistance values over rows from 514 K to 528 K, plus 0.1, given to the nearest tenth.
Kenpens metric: 5.2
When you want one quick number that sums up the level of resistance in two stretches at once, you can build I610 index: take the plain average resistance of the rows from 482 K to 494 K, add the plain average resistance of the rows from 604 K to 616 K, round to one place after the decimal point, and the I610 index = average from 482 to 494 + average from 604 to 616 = 8.1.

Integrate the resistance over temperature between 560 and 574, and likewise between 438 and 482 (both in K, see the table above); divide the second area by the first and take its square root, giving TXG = 1.6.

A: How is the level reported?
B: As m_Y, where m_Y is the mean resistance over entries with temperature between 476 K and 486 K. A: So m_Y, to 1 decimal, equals 2.9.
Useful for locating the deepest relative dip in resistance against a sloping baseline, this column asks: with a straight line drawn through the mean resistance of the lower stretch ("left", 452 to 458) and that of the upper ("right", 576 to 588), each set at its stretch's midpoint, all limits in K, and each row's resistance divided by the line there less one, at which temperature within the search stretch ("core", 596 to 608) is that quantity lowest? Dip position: 601 K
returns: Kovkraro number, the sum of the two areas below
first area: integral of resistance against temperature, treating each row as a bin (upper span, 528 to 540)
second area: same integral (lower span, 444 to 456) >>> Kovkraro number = 129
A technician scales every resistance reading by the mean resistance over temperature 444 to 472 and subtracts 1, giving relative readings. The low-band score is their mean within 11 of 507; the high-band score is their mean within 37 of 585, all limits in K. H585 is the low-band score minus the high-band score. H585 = -0.31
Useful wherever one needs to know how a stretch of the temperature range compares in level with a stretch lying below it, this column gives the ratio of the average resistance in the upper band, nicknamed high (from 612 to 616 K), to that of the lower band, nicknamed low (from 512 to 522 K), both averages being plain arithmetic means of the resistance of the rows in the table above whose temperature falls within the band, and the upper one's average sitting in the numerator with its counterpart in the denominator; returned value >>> 1.3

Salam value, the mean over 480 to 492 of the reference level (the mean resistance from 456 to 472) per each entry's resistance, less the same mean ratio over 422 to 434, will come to 1.17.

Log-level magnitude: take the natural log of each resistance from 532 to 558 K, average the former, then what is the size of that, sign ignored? 1.63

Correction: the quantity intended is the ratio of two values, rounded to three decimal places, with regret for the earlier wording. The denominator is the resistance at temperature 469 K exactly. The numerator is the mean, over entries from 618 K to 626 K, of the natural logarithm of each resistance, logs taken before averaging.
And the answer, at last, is 0.345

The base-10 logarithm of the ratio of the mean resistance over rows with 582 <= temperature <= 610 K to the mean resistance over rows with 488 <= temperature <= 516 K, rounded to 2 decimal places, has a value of 0.21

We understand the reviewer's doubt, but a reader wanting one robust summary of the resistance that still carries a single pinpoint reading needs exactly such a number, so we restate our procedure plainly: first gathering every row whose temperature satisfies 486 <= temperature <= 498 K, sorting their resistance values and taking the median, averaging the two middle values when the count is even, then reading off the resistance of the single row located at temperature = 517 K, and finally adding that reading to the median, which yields 7.4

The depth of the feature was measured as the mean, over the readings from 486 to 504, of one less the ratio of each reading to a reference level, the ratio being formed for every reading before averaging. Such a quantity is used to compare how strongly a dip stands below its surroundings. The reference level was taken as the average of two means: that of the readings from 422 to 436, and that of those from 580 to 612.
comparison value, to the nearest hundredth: 0.46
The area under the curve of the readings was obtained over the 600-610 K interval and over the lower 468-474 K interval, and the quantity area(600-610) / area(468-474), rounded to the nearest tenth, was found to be 2.1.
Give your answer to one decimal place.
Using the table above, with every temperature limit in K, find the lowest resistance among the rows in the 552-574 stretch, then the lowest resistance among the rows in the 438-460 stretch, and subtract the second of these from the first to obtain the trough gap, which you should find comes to -0.3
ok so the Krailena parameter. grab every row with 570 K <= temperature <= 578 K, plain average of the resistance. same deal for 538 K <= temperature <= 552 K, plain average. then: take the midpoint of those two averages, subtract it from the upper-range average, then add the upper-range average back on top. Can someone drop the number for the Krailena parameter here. 5.9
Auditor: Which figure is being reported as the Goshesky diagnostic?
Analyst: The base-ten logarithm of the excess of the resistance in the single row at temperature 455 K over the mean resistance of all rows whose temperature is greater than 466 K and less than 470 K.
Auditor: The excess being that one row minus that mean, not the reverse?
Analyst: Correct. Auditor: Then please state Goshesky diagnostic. -0.42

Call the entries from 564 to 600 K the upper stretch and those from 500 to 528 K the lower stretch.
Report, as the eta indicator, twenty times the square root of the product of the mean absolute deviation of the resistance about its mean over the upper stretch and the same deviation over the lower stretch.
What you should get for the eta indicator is 4.79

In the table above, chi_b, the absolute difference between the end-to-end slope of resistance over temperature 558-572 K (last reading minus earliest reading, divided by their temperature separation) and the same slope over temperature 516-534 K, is 0.05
